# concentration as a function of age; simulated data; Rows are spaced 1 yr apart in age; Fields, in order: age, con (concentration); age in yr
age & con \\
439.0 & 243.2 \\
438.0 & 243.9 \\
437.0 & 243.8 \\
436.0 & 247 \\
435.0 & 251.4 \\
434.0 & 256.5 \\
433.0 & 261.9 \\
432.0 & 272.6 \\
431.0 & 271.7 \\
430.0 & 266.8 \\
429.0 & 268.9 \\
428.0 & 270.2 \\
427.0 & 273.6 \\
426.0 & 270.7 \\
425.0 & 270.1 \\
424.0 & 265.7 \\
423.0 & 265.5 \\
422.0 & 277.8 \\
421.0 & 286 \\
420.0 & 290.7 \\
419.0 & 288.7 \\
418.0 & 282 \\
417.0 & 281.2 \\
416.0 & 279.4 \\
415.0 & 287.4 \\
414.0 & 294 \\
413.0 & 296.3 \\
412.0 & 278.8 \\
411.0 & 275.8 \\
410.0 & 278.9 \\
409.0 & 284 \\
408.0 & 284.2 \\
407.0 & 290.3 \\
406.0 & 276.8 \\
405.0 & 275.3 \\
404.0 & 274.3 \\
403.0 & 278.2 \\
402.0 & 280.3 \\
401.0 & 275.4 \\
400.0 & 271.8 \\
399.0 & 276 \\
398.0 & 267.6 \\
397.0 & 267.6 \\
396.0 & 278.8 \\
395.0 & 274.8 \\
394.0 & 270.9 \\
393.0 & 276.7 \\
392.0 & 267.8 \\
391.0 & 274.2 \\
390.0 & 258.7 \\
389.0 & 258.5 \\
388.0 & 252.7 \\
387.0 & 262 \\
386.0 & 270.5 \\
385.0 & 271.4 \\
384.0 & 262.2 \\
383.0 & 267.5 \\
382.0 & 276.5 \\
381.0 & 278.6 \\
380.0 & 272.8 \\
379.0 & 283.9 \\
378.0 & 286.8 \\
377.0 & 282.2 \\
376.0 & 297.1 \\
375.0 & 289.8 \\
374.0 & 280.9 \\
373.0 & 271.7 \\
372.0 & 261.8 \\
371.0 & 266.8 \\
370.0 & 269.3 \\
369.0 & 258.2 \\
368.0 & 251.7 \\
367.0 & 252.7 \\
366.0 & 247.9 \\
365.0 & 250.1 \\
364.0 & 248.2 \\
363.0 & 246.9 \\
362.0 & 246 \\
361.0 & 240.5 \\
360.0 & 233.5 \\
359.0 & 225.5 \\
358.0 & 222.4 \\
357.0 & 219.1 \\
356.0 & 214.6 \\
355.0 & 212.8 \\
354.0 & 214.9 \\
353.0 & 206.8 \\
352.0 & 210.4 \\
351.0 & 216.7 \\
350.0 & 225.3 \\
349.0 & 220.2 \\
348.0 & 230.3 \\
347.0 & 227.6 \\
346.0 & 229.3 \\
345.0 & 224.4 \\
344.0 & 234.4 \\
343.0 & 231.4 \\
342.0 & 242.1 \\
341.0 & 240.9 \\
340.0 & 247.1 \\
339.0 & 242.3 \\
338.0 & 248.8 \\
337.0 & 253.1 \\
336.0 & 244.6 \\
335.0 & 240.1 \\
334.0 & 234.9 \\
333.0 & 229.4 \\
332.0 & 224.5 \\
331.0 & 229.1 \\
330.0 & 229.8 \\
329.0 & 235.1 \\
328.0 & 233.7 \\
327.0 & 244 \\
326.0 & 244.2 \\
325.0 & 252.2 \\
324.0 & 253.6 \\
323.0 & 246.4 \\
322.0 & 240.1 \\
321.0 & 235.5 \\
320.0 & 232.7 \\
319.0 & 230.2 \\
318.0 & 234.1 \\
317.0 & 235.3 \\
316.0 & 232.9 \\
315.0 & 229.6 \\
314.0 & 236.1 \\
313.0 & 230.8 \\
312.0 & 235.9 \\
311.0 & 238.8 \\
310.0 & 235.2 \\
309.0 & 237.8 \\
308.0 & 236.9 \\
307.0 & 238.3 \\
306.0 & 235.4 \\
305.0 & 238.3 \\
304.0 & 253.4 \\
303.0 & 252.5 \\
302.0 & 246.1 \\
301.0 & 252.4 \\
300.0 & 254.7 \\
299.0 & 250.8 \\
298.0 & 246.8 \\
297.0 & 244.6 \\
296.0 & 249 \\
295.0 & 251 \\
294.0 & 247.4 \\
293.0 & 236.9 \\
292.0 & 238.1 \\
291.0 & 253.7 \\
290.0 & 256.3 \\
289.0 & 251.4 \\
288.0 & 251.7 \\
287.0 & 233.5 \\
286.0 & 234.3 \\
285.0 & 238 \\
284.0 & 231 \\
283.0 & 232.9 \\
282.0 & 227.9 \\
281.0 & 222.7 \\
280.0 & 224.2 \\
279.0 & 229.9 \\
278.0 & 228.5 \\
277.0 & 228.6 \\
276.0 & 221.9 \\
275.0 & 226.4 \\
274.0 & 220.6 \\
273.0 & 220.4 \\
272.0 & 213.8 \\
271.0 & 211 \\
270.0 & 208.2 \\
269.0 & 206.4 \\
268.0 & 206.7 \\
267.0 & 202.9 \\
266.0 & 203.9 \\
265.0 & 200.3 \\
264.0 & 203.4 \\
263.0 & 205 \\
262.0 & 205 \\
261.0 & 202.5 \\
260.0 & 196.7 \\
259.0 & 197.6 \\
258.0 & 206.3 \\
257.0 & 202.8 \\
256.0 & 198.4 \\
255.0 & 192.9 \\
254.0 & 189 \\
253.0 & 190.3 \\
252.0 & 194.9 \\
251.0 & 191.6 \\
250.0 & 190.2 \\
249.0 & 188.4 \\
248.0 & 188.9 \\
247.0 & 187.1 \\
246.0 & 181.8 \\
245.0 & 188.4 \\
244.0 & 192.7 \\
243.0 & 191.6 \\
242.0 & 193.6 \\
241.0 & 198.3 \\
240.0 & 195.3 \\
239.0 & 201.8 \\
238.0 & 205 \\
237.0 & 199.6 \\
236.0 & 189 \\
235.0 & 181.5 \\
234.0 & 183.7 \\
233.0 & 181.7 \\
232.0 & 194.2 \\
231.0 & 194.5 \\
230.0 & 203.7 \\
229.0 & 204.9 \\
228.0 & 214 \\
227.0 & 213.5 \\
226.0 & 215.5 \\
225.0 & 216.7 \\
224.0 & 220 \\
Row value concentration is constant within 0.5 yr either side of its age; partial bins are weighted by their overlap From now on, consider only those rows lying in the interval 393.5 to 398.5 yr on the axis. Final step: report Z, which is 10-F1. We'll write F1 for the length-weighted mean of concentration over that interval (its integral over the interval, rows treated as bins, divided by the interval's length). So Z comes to -262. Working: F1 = 272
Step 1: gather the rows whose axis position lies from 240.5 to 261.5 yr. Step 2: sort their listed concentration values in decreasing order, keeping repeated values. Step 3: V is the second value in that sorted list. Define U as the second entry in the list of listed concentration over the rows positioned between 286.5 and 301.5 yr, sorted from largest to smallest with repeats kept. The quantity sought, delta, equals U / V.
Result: 1.26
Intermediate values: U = 254.7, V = 202.8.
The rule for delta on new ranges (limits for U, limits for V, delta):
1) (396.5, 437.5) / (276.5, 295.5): 1.16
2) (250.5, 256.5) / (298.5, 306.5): 0.77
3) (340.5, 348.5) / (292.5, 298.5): 0.97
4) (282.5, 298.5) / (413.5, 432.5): 0.87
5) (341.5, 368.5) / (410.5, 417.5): 0.86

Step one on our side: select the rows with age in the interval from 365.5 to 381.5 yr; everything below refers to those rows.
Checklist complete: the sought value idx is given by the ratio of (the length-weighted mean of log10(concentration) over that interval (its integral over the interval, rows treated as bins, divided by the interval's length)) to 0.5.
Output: 4.87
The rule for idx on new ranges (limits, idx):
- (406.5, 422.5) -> 4.91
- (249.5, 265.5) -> 4.59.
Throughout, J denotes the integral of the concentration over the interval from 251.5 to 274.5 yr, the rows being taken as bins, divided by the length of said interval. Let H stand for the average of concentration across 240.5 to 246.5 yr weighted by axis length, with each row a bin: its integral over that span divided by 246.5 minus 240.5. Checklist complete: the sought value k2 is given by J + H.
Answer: 395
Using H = 191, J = 203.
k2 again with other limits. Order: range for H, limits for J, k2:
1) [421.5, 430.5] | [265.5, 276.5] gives 483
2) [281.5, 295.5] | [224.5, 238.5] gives 442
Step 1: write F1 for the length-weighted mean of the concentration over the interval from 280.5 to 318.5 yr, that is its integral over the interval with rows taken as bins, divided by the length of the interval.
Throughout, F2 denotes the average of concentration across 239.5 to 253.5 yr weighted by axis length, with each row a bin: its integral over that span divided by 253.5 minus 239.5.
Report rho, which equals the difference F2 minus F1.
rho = -50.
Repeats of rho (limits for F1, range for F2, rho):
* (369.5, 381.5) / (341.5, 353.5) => -54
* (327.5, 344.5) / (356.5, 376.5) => 16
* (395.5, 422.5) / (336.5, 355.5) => -51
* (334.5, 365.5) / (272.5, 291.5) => 1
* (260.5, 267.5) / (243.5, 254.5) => -14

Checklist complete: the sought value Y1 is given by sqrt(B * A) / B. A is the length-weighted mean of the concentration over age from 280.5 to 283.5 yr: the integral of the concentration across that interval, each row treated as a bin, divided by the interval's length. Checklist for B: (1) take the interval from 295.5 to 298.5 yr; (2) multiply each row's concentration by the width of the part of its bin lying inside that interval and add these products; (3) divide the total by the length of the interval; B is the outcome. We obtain 0.96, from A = 228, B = 247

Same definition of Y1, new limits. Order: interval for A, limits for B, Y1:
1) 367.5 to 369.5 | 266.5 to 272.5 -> 1.11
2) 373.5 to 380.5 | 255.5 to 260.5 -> 1.19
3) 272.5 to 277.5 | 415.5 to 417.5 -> 0.89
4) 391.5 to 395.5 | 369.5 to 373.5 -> 1.01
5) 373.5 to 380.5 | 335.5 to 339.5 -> 1.07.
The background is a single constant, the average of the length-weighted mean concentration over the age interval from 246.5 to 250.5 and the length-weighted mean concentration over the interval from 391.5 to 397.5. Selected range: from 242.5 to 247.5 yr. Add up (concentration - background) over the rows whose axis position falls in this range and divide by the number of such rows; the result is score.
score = -42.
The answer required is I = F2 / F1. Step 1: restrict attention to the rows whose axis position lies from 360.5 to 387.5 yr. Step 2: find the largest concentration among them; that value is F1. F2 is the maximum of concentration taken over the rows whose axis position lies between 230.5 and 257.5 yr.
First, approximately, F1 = 297.1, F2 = 205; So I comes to 0.69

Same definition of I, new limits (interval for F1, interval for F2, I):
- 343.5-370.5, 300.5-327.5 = 0.94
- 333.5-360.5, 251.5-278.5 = 0.90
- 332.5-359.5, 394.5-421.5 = 1.17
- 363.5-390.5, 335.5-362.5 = 0.85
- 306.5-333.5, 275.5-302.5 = 1.01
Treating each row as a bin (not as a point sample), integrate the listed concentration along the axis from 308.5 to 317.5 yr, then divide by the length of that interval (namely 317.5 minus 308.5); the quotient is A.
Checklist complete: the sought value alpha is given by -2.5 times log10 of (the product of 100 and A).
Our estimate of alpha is -10.9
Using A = 235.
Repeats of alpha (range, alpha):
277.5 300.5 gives -11.0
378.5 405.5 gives -11.1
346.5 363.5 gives -10.9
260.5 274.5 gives -10.8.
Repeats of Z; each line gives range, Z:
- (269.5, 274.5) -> -205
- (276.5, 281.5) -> -217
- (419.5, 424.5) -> -267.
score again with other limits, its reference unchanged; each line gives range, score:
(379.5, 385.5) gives 41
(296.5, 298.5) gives 15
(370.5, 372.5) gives 34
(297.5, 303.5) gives 20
